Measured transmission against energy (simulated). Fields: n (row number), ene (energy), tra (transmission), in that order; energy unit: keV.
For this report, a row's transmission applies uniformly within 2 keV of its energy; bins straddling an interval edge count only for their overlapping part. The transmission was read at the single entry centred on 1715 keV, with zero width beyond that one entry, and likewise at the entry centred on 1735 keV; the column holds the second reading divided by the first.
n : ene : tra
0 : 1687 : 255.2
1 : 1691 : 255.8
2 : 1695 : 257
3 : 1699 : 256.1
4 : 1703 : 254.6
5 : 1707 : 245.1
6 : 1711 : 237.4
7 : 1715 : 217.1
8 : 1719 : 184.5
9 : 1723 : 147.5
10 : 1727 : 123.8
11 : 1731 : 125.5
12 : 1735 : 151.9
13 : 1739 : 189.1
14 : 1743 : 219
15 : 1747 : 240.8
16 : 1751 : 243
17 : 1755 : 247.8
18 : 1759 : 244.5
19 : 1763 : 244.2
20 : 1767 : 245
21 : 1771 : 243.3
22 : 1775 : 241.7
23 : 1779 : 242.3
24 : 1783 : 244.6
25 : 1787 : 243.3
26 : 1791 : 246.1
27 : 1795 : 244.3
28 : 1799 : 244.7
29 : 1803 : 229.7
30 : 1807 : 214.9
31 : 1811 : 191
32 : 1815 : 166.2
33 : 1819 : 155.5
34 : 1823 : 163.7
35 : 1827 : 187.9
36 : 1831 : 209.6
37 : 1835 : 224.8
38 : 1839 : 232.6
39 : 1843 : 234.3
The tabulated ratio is 0.7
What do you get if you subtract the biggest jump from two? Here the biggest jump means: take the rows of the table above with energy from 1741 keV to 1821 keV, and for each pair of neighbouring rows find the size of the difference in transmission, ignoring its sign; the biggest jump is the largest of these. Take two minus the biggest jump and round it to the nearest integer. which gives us -23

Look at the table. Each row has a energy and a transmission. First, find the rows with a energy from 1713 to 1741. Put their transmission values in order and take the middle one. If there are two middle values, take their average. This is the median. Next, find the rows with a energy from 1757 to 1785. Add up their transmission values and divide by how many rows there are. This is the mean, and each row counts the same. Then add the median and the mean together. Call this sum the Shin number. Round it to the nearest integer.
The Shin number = 396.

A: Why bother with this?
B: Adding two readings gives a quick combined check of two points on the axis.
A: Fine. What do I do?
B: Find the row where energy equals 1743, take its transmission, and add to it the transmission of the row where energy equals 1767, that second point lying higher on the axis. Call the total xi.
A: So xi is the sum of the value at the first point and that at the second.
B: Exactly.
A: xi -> 464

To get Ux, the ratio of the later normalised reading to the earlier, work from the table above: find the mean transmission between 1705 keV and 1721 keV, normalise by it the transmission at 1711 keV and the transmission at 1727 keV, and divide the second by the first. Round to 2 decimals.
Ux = 0.52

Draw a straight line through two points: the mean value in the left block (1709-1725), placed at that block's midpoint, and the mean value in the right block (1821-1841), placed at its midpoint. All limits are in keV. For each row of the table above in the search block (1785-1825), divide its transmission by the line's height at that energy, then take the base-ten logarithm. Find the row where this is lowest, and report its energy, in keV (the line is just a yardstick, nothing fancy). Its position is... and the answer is 1819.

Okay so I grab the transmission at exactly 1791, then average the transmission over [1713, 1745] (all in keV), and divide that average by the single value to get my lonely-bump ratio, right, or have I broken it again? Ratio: 0.69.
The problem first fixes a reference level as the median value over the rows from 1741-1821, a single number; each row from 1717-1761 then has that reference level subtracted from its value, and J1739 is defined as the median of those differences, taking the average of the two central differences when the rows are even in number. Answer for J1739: -54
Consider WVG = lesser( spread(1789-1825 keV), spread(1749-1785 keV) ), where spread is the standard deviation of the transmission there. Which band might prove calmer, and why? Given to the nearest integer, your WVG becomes 2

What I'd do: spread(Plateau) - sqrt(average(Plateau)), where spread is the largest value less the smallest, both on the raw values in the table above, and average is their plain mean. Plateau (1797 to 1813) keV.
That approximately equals 39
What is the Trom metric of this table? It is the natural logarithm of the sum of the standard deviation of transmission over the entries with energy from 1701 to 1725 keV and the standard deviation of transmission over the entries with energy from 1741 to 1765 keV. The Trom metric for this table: 3.9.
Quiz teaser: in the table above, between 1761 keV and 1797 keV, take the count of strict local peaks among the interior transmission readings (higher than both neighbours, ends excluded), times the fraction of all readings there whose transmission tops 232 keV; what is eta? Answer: 3.0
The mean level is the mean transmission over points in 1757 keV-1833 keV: 221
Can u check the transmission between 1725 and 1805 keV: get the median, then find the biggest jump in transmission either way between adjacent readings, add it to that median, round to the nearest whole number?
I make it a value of 280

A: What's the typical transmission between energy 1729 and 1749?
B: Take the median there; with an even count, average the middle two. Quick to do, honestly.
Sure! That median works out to 189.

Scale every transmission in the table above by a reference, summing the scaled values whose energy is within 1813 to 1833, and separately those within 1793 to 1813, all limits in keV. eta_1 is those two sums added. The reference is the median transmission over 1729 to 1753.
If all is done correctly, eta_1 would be 9.8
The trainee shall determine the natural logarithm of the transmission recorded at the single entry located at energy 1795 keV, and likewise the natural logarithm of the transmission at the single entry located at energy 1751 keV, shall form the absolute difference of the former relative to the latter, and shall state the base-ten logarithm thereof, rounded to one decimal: -2.3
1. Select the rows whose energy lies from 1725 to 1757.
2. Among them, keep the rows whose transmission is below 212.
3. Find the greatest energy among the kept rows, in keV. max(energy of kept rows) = 1739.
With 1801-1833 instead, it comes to 1831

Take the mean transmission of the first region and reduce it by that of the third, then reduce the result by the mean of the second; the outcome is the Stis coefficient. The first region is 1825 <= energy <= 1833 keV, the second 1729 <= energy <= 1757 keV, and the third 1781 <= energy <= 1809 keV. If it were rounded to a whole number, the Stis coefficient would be -242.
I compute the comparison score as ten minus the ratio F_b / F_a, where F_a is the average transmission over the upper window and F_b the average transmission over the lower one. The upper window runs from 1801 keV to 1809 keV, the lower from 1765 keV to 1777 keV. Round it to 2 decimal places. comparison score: 8.91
